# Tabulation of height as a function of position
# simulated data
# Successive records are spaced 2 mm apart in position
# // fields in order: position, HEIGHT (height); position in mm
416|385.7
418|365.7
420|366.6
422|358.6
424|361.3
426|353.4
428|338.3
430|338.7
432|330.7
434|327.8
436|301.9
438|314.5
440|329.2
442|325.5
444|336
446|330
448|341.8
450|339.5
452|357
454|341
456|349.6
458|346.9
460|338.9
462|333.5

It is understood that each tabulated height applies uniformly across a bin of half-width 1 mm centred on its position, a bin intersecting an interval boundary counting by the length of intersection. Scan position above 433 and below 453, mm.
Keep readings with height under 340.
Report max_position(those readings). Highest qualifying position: 450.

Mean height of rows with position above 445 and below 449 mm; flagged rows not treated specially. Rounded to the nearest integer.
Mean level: 336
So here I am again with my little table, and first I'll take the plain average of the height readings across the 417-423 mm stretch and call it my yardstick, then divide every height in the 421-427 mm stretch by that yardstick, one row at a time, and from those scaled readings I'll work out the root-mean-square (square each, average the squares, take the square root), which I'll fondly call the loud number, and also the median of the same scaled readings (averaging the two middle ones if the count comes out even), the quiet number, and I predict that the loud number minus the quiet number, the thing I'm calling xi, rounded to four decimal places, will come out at -0.0023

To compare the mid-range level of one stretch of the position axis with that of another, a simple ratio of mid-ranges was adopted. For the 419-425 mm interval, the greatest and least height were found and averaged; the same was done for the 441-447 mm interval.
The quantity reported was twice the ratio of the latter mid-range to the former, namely 1.82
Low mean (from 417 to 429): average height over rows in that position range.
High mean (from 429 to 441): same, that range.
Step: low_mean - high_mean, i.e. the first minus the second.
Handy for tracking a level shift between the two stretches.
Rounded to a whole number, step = 34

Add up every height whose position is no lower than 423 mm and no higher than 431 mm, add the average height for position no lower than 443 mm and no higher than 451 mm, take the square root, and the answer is 41.6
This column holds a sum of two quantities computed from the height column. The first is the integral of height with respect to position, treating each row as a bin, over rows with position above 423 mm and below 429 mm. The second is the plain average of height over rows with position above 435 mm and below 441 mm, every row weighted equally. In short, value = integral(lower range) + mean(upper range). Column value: 2421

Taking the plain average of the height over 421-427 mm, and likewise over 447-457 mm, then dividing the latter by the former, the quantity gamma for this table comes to 0.97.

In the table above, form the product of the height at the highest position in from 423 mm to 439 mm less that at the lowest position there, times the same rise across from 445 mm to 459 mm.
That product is -791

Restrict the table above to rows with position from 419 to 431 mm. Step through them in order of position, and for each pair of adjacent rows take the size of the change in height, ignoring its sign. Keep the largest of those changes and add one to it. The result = 16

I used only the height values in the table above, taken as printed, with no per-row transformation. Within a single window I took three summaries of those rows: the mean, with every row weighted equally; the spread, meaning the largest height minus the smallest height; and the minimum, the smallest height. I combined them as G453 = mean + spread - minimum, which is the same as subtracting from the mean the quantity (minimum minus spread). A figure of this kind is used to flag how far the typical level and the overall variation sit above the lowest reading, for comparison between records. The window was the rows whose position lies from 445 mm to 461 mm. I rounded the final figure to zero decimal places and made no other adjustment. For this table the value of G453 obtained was 40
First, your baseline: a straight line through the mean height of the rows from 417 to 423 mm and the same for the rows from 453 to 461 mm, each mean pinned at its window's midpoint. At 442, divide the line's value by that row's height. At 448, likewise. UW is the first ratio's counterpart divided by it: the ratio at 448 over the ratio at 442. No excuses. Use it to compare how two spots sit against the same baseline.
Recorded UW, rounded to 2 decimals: 0.94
